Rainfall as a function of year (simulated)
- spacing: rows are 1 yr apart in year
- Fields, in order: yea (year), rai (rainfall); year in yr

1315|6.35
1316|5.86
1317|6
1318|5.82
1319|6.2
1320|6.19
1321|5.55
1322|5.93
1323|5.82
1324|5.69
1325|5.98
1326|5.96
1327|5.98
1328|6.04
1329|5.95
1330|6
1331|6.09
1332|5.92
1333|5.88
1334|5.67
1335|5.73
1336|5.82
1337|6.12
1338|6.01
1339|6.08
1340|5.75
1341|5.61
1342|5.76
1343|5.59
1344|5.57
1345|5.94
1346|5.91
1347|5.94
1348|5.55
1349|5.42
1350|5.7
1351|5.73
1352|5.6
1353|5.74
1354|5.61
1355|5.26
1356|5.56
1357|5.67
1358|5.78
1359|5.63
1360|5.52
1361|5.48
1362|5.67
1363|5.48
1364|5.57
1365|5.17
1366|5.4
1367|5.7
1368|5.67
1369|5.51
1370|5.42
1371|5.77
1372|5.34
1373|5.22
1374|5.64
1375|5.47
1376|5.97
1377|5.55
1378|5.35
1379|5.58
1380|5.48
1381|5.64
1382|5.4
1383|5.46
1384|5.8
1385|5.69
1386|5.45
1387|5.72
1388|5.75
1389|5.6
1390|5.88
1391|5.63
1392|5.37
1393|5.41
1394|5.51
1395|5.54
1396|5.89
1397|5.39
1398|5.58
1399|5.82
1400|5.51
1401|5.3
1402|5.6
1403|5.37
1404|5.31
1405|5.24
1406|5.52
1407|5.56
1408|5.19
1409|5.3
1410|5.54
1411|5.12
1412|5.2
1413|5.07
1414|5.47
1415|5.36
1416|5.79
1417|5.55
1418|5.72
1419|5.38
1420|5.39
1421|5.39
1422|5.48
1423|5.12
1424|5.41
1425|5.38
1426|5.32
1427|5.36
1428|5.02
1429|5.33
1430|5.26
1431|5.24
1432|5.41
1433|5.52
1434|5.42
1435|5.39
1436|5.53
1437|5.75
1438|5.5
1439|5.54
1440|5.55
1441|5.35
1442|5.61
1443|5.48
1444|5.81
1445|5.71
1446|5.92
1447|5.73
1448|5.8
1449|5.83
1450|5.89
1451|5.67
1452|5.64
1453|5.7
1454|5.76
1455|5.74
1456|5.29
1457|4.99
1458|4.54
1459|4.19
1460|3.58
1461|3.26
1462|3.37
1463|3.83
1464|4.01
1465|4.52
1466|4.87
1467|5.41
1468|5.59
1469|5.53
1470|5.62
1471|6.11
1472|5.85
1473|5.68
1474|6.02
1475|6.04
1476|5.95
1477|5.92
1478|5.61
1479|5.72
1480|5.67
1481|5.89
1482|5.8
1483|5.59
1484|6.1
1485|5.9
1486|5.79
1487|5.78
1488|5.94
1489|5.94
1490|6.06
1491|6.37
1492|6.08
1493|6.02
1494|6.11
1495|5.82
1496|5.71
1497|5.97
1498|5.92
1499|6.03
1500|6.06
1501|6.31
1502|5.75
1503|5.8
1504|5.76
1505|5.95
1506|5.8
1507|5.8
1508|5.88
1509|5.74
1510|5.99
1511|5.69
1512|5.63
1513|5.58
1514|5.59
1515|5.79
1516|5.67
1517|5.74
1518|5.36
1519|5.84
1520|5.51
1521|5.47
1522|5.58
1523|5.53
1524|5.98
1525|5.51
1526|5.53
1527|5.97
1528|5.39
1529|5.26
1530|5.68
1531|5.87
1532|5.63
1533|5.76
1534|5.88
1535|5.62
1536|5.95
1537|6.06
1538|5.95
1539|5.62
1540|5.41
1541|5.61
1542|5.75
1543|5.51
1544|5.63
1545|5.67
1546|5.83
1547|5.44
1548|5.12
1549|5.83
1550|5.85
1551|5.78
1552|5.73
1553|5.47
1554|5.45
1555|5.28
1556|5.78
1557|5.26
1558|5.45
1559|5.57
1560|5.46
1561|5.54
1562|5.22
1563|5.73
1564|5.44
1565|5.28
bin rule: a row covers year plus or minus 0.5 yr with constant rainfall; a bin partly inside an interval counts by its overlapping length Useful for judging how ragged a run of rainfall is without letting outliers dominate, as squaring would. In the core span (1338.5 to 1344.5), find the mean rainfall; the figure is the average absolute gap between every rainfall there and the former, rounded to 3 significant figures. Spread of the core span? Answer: 0.137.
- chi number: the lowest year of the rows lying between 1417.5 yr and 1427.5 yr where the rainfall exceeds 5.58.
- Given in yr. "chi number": 1418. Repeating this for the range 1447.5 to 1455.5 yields 1448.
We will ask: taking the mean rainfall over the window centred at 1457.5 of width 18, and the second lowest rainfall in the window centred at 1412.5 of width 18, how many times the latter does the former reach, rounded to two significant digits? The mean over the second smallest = 0.94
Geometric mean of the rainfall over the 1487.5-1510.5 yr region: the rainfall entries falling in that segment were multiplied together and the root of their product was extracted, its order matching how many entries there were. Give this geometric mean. 5.9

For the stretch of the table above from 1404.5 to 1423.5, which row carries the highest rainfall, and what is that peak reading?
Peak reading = 5.79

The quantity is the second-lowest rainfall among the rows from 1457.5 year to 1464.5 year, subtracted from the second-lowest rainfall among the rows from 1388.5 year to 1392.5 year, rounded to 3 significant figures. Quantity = 2.23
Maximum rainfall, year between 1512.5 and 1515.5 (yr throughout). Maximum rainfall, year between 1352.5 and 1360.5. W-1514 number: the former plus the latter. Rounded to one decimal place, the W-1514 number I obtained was 11.6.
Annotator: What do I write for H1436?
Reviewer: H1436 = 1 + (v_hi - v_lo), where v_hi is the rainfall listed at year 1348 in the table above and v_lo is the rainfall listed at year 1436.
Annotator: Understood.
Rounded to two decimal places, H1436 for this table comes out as 1.02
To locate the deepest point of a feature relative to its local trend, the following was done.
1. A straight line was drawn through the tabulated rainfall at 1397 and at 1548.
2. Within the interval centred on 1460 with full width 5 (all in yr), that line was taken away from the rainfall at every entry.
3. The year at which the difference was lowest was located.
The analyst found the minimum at 1461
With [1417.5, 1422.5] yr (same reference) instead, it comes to 1419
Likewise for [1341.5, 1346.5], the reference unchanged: 1344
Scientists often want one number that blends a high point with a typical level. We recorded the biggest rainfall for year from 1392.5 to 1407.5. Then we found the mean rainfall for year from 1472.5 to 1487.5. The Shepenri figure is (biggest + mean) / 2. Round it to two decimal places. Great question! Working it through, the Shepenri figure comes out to 5.86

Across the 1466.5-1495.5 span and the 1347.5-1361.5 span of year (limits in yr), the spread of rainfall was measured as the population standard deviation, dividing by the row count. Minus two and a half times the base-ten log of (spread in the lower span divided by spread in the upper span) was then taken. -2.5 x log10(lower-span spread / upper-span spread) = 0.5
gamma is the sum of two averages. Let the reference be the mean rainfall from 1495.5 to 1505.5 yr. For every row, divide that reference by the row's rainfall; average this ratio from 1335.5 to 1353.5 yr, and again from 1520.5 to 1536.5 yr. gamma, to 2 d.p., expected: 2.08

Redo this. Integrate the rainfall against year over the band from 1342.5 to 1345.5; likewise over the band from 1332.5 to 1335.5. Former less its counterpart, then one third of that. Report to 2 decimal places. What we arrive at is -0.06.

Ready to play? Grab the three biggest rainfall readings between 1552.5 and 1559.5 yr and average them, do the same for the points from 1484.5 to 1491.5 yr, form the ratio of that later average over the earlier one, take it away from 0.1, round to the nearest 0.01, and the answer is -0.82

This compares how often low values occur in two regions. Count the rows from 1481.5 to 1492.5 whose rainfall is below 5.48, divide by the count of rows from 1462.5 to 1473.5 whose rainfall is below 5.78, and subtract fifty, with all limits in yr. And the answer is -50.0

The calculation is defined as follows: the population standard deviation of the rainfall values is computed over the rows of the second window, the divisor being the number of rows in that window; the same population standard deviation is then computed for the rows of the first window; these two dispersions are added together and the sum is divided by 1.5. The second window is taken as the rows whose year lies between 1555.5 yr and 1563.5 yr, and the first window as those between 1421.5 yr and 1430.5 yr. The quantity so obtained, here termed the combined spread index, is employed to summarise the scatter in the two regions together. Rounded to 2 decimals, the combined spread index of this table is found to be 0.22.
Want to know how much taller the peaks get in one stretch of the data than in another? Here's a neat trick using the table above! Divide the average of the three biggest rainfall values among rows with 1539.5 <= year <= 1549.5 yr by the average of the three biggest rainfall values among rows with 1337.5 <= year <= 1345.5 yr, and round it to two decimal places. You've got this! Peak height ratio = 0.97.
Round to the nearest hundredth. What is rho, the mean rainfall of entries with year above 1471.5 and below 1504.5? 5.91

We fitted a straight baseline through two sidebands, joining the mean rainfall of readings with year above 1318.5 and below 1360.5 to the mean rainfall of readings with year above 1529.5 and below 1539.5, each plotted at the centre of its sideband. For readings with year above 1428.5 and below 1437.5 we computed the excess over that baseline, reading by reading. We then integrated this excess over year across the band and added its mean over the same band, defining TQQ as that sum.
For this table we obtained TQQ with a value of -3.7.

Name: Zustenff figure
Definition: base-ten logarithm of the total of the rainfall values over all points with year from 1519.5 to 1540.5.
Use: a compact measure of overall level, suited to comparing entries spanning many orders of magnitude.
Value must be 2.08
